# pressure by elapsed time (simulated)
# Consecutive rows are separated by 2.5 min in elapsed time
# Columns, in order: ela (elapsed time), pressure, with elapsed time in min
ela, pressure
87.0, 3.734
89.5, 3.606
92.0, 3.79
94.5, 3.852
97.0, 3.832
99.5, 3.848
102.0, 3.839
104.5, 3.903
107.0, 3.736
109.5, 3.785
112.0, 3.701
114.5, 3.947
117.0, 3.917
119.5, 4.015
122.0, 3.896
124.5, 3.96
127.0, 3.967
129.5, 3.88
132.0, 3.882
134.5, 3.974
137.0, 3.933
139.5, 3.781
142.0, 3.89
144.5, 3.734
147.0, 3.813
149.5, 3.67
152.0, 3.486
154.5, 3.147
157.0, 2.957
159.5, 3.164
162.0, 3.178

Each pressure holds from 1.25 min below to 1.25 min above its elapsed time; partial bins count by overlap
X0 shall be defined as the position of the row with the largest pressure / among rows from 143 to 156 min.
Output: 147.0 min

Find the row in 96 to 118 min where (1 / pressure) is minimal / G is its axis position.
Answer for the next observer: 114.5 min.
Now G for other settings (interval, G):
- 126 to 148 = 134.5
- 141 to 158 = 142.0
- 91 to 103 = 94.5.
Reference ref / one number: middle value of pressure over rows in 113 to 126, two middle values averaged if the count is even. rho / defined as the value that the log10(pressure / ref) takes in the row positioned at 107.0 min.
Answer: -0.0239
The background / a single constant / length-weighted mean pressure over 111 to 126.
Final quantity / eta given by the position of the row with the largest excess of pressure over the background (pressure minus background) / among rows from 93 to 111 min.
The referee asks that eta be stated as 104.5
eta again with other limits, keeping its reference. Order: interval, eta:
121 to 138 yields 134.5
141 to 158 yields 142.0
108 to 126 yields 119.5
